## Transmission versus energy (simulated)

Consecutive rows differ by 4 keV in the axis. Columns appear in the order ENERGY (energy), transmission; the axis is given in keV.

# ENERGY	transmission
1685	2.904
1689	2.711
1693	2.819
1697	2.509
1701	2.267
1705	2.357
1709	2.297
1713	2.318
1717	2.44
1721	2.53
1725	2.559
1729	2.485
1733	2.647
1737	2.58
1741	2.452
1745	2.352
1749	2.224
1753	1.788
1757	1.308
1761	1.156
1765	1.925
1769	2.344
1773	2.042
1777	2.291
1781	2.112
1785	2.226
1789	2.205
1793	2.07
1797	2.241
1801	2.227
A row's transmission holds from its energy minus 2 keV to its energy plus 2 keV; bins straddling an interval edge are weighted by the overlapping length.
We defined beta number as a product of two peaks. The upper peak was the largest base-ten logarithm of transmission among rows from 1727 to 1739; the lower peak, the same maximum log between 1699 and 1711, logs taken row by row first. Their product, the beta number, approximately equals 0.157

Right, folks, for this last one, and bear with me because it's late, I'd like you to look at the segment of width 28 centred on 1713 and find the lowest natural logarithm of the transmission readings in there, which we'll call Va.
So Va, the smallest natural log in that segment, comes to 0.82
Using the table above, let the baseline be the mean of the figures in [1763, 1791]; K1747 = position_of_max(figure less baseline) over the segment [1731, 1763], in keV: 1733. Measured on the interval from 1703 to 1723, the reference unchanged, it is 1721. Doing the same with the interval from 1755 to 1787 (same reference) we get 1769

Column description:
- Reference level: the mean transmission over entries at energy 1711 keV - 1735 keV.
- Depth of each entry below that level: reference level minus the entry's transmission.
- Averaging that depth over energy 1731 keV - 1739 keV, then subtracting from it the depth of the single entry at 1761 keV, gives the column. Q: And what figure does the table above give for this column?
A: -1.46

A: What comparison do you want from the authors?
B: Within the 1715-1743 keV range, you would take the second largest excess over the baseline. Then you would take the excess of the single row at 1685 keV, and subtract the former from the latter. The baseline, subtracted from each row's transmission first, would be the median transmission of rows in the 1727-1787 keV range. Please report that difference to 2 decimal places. 0.32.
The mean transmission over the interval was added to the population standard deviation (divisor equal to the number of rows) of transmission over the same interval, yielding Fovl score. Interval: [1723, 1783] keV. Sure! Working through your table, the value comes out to 2.6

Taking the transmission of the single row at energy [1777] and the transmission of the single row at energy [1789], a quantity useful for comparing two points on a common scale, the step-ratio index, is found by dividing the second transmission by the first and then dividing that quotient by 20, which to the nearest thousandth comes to 0.048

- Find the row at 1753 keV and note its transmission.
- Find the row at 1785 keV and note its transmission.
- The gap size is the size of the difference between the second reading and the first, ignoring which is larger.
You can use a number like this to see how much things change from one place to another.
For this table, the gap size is 0.44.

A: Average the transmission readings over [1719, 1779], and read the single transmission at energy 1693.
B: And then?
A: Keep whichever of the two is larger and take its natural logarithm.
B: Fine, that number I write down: 1.04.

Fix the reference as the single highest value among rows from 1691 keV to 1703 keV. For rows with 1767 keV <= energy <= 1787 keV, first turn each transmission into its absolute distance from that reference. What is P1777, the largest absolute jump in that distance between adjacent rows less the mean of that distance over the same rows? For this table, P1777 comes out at -0.31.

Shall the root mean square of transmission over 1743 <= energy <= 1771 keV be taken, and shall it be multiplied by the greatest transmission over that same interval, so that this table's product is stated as 4.5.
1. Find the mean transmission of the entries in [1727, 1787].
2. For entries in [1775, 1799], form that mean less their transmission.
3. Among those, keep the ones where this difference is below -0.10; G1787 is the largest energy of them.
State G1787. 1797 keV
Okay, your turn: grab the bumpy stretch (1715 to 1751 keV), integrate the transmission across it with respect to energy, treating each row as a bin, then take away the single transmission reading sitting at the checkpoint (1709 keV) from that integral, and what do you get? 87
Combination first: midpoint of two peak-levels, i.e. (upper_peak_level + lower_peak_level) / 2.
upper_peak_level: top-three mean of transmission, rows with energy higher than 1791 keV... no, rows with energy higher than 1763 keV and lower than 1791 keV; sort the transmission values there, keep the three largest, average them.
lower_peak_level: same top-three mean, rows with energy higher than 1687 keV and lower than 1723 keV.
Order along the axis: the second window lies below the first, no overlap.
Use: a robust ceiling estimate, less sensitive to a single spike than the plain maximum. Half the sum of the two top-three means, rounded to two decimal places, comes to 2.49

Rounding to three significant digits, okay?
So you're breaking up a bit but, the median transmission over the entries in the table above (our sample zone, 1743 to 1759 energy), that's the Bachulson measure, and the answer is 2.01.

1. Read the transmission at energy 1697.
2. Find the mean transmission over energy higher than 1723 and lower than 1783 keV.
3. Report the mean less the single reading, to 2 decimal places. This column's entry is -0.36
